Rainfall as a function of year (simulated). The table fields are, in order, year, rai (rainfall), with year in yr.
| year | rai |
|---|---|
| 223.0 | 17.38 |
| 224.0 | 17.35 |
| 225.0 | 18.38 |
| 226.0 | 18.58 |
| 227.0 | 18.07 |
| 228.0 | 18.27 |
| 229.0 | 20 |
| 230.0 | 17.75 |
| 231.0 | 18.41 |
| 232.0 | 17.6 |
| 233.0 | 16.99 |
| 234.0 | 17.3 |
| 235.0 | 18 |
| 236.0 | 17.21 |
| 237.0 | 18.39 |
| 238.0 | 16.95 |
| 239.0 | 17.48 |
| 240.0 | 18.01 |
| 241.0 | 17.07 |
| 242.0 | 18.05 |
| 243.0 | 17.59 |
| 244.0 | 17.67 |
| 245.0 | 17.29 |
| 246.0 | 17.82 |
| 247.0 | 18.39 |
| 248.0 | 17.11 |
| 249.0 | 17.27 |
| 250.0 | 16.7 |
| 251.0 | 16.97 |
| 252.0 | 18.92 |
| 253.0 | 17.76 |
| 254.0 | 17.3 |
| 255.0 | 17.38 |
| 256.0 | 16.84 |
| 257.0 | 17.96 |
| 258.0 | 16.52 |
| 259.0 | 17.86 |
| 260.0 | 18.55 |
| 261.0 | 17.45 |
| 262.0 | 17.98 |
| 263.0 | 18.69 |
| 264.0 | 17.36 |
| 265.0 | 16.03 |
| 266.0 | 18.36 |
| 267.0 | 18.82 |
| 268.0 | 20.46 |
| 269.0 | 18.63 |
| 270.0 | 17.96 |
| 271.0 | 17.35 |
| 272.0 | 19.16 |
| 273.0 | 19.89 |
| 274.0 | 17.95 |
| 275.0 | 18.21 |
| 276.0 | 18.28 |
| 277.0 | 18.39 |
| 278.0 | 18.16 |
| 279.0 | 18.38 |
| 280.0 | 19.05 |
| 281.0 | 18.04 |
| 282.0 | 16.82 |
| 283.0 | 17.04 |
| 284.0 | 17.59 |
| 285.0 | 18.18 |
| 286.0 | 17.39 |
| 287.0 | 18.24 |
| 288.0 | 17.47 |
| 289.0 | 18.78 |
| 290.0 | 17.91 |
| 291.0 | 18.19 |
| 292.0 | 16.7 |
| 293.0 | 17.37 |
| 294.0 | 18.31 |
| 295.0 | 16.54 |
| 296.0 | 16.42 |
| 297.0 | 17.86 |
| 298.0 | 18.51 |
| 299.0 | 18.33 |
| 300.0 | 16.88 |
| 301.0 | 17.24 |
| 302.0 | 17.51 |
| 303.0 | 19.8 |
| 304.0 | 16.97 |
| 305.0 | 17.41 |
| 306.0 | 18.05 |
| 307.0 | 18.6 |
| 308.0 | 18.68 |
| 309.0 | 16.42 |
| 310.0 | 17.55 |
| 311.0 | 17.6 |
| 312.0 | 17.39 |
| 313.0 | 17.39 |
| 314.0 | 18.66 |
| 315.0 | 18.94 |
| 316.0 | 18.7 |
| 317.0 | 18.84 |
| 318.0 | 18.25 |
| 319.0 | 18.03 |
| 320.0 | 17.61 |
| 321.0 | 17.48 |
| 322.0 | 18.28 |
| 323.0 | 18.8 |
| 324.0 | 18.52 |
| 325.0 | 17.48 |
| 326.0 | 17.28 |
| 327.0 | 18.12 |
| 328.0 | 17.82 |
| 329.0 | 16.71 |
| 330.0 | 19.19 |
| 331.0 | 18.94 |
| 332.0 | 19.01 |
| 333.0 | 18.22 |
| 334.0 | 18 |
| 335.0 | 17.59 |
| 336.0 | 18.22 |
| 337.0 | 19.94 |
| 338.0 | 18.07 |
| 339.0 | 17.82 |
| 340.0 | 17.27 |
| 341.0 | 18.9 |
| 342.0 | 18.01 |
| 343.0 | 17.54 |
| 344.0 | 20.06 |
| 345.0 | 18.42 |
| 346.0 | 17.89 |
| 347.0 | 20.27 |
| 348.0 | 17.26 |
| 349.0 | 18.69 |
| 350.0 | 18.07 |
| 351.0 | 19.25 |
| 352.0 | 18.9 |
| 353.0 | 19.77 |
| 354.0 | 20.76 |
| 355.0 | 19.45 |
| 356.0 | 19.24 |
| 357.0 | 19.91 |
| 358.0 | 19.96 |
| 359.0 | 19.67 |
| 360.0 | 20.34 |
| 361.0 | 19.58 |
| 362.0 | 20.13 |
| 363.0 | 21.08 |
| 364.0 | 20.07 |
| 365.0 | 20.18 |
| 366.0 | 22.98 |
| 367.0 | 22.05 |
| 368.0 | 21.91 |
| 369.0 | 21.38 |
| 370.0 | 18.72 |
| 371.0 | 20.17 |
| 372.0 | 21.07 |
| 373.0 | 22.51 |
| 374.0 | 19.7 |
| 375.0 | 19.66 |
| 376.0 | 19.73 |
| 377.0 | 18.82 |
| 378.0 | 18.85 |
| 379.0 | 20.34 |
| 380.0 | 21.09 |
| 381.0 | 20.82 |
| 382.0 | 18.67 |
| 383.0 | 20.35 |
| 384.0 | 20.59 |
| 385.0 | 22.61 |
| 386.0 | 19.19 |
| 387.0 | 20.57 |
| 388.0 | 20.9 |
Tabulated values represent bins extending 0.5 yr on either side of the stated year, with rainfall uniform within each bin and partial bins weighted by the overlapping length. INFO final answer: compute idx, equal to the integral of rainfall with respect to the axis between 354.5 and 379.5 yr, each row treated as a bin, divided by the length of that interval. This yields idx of 20.3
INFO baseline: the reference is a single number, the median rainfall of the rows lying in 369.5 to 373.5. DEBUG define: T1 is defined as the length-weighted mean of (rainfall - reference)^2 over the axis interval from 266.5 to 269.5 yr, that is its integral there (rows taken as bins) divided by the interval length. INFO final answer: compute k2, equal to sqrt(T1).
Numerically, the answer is 1.6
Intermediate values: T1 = 2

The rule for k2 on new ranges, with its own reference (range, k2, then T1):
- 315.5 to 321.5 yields 2.5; 6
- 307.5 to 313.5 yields 3.2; 10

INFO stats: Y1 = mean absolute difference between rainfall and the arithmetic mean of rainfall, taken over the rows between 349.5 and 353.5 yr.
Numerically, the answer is 0.51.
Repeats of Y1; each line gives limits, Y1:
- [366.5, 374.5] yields 1.06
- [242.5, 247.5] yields 0.28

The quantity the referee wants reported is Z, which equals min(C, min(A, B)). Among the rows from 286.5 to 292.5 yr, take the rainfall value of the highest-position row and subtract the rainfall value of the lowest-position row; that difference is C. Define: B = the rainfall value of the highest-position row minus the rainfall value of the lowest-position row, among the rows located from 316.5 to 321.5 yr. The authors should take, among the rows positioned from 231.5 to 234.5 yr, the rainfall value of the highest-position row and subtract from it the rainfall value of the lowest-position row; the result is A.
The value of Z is -1.5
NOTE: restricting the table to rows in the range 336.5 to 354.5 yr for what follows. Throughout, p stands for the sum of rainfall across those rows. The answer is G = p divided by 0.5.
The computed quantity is 674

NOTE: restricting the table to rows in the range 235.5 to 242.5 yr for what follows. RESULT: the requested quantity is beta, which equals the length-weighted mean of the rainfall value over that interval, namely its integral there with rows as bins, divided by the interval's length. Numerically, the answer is 17.6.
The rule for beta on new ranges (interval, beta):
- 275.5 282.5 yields 18.2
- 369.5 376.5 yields 20.2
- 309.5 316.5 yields 18.0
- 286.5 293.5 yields 17.8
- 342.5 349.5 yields 18.6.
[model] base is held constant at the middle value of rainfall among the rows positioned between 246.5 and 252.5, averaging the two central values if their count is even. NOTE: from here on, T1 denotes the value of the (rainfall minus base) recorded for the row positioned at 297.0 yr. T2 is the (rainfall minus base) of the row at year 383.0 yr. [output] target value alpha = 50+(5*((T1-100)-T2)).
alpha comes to -462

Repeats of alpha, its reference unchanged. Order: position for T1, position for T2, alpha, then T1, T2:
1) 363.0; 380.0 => -450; 3.9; 3.9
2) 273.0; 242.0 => -441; 2.7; 0.9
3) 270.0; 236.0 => -446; 0.8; 0.0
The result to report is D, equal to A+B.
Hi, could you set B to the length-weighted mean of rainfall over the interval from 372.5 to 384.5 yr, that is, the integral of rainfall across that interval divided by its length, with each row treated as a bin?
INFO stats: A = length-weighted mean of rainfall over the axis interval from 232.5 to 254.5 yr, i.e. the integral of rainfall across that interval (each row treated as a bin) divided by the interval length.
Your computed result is 37.7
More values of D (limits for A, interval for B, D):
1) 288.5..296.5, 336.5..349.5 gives 36.0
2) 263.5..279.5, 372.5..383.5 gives 38.4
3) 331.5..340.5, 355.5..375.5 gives 38.8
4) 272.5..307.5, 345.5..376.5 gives 37.9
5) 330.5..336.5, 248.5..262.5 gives 35.9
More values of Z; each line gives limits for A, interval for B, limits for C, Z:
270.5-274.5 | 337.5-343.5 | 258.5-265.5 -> -1.8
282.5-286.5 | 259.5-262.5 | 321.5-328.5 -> -0.6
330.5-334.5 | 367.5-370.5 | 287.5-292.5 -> -3.2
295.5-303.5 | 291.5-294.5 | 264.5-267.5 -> 1.6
